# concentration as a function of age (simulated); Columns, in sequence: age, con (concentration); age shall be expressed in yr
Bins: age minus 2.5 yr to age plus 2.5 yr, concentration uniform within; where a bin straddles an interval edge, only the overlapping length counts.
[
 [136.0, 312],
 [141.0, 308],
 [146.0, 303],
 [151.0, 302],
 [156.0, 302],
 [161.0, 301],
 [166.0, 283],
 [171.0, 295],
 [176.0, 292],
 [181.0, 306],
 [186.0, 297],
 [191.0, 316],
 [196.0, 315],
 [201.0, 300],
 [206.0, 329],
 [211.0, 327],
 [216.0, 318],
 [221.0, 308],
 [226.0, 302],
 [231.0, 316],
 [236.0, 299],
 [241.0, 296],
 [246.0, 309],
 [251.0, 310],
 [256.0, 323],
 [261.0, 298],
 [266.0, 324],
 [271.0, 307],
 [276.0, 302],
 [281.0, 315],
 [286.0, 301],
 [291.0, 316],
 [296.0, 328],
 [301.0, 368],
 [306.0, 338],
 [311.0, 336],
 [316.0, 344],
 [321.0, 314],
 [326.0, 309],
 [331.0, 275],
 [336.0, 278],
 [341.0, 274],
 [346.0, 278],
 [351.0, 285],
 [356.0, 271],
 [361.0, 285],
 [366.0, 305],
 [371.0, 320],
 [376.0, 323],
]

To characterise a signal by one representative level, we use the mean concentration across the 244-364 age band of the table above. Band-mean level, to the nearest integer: 308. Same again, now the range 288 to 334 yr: 325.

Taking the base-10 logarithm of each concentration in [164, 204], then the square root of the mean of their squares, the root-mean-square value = 2.48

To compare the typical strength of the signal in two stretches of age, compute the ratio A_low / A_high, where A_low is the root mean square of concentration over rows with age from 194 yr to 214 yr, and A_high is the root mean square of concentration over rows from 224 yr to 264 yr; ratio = 1.04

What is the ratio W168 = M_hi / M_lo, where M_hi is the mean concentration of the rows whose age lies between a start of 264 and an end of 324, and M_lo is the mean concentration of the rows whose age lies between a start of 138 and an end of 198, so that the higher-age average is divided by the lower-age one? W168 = 1.075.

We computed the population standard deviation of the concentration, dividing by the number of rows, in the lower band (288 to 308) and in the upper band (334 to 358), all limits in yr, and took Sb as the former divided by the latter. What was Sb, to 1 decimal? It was 4.1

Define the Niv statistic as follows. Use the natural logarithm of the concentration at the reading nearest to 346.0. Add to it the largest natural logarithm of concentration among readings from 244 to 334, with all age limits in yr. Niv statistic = 11.5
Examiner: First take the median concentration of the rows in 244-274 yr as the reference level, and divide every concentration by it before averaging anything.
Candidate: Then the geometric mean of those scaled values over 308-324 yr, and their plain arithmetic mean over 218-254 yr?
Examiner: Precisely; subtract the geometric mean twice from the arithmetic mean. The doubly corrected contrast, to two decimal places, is -1.15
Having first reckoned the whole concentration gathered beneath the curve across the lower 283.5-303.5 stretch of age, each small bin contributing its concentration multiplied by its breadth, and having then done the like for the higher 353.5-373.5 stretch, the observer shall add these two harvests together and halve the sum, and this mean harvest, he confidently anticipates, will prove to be 6235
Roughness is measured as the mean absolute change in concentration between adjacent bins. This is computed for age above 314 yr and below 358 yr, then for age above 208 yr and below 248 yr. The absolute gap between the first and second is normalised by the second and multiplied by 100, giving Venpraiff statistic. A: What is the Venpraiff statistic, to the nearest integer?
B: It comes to 23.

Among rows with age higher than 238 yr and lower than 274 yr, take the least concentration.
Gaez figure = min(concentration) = 296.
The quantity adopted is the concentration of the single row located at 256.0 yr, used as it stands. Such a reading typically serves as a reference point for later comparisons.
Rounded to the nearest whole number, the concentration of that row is 323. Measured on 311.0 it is 336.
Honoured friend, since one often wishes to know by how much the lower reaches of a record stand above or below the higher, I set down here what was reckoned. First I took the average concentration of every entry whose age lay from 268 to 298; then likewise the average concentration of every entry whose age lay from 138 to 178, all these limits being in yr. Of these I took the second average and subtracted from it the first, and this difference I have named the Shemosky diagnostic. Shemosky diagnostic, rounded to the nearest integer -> -13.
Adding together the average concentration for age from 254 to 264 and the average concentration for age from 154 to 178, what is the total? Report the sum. 605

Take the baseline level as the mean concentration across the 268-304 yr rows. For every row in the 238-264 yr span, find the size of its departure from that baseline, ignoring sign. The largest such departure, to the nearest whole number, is 24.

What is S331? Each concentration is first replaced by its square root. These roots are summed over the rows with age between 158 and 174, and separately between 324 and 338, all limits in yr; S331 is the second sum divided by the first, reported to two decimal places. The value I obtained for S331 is 0.99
